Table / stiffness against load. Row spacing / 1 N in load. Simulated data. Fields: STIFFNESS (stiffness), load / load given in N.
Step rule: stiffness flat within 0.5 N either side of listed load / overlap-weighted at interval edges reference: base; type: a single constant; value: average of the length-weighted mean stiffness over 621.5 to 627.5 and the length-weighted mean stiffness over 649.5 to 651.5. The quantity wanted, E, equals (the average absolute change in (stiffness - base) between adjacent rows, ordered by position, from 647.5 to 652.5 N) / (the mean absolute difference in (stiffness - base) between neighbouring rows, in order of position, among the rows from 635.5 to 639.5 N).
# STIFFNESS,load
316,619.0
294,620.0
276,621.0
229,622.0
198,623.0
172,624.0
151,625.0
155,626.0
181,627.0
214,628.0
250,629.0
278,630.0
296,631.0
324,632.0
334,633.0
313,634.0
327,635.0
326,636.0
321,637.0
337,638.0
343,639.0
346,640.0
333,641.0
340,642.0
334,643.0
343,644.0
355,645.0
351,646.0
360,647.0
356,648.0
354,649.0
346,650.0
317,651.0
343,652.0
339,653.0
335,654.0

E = 1.8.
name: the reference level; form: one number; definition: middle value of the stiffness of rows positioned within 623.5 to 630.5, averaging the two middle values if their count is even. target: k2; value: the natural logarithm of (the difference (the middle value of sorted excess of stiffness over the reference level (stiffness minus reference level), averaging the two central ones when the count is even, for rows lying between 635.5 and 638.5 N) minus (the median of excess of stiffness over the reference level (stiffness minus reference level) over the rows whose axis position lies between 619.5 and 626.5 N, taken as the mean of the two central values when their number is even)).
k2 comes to 4.9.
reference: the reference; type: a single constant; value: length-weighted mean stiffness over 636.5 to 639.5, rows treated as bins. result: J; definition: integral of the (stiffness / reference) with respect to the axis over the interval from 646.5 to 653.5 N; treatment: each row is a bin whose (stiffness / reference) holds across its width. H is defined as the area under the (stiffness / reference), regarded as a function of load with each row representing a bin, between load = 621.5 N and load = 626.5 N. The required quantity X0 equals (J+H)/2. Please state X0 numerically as 5.0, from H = 2.7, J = 7.2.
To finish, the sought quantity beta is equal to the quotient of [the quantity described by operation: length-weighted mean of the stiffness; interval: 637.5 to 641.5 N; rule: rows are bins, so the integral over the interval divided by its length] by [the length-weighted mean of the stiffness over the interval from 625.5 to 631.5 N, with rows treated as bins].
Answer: 1.48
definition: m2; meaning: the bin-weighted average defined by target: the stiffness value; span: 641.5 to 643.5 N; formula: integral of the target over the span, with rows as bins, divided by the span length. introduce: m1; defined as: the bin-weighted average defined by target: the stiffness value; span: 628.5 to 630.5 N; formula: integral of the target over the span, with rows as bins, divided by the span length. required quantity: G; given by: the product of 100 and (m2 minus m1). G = 7300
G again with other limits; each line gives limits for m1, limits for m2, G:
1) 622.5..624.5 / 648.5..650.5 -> 16500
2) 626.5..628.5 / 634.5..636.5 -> 12900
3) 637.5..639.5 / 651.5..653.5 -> 100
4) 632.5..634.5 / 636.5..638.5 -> 550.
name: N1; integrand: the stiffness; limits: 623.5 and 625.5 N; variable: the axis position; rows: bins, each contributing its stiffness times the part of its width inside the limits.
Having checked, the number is 323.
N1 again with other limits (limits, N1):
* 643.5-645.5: 698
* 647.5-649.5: 710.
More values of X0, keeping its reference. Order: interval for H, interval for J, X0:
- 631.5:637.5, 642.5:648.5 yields 6.1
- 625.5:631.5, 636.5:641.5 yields 4.6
